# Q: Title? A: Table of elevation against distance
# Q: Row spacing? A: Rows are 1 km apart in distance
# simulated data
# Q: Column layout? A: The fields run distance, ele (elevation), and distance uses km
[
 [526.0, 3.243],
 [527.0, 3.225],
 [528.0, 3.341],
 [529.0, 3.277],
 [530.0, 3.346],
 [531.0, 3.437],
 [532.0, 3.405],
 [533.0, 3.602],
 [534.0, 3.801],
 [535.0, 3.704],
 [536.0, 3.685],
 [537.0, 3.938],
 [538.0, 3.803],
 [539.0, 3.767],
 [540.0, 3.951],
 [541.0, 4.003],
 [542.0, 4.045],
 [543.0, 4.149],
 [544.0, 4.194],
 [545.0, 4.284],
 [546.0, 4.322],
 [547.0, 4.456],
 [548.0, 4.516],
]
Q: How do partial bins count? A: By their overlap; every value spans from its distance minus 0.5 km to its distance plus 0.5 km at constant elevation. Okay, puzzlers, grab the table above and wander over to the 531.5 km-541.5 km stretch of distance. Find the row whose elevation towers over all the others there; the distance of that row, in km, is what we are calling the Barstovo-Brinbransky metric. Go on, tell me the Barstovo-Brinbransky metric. 541.0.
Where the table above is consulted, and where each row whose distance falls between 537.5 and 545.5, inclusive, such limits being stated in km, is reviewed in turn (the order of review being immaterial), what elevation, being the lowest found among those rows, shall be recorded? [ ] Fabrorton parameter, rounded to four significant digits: 3.767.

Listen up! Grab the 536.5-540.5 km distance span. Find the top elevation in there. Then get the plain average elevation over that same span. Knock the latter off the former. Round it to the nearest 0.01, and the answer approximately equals 0.09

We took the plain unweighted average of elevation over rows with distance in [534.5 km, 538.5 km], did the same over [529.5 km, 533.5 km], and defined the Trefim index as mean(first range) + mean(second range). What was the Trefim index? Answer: 7.2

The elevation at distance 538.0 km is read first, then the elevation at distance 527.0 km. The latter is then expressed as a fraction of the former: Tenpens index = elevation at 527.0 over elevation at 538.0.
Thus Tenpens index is 0.85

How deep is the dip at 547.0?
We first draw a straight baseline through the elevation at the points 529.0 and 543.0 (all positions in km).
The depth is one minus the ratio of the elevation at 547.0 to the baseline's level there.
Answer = -0.01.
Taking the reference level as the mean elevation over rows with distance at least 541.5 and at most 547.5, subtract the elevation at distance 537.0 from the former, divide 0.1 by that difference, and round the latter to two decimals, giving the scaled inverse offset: 0.33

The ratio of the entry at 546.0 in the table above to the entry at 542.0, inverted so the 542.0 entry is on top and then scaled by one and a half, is 1.40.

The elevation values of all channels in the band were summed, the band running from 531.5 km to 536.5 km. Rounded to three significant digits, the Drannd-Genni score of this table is 18.2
